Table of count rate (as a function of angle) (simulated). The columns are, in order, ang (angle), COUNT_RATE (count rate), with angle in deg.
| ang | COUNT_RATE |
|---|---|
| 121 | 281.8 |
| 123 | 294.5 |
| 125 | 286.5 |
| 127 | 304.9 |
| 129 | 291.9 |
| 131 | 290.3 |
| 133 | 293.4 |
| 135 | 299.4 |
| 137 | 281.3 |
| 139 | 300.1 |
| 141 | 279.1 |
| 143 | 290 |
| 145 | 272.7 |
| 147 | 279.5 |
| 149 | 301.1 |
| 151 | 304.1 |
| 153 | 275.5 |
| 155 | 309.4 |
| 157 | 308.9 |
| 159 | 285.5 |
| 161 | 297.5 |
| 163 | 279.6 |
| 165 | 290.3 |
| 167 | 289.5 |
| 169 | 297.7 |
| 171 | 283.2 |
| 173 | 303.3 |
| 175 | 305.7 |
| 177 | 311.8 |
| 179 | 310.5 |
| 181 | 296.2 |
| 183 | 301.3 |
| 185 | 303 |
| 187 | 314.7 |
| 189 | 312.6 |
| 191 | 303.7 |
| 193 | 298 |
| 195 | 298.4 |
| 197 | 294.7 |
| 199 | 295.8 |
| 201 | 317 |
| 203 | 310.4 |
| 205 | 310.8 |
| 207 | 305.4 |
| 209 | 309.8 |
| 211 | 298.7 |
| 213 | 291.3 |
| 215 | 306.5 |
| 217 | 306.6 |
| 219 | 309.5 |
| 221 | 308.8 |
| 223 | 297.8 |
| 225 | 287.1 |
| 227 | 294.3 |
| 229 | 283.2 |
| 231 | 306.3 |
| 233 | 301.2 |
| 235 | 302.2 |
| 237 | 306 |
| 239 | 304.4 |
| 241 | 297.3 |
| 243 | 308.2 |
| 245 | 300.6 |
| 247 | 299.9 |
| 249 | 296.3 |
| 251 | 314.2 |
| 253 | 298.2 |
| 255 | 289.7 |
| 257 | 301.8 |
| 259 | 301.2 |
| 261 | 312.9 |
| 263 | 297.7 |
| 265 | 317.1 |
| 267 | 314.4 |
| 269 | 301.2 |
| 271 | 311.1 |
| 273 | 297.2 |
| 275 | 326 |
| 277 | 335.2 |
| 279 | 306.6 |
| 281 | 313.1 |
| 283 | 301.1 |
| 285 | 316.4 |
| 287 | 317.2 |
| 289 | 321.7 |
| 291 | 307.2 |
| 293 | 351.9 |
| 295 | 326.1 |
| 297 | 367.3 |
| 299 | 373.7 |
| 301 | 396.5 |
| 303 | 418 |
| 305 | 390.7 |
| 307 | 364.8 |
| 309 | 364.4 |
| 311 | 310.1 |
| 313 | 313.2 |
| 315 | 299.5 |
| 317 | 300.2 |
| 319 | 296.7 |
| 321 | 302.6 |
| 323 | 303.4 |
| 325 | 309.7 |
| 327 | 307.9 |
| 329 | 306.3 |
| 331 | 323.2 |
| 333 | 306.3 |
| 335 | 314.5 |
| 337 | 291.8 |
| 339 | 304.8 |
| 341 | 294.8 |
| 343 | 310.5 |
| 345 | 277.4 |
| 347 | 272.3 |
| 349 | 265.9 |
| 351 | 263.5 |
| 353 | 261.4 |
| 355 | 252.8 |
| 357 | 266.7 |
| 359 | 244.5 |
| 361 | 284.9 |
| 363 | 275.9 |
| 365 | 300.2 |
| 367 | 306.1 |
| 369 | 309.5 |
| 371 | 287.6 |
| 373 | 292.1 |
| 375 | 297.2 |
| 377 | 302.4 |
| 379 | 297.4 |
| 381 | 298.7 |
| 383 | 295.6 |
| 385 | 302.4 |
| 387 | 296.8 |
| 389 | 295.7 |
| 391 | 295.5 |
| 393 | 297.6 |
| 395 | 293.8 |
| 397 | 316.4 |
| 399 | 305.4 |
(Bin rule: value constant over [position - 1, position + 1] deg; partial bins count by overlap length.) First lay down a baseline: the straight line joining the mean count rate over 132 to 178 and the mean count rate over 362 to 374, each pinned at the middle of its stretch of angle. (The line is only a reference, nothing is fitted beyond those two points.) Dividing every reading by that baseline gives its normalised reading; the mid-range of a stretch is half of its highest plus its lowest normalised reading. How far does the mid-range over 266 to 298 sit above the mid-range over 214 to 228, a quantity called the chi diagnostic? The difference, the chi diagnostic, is 0.11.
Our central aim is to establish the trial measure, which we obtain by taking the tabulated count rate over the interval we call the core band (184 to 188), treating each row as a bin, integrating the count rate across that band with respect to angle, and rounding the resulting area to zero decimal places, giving 1235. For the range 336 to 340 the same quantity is 1193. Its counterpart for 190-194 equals 1203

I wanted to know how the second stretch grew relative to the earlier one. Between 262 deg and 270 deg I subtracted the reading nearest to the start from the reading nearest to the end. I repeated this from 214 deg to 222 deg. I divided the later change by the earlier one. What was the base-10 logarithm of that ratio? 0.18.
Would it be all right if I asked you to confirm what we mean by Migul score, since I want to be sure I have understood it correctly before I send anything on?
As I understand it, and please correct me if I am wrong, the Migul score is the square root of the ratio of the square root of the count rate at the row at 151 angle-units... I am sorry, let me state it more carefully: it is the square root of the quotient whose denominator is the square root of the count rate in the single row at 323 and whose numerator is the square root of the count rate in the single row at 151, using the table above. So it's 1.00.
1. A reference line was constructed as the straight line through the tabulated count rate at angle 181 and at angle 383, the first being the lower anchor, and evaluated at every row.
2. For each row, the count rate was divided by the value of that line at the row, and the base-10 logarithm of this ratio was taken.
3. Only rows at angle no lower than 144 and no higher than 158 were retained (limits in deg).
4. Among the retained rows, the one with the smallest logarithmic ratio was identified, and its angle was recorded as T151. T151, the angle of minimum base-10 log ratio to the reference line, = 145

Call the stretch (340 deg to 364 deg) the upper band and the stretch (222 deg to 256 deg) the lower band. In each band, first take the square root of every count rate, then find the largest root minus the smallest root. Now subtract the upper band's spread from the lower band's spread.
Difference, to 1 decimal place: -1.1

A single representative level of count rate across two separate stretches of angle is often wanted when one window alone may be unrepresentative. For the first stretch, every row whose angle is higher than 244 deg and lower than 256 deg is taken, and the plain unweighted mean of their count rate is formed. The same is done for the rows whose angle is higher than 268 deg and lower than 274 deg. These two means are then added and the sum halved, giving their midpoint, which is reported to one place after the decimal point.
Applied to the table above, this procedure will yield 301.5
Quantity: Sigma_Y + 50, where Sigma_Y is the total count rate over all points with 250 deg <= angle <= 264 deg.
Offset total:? 2166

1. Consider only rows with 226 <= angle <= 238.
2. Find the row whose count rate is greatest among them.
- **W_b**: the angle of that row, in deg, 231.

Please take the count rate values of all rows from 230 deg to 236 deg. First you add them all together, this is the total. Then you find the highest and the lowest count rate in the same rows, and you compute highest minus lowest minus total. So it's -905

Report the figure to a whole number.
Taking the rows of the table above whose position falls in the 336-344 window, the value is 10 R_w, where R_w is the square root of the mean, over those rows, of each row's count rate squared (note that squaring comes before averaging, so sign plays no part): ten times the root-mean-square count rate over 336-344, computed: 3006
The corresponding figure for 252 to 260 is 2978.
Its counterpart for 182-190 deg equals 3080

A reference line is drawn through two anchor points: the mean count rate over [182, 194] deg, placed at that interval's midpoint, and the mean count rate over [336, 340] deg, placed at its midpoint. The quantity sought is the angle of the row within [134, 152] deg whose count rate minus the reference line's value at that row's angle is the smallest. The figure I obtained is 145 deg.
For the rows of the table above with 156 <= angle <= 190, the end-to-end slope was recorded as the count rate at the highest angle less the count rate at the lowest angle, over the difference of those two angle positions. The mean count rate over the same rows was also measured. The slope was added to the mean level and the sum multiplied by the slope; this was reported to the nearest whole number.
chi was 35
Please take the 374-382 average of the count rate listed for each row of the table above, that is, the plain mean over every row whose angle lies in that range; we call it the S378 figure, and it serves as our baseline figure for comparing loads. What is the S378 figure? 299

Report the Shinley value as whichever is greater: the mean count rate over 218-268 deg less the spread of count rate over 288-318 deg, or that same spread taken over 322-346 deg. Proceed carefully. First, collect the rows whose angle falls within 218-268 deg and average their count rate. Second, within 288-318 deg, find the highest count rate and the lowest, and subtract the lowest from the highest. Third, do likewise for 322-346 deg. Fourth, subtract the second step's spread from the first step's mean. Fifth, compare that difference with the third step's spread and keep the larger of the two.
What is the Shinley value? 184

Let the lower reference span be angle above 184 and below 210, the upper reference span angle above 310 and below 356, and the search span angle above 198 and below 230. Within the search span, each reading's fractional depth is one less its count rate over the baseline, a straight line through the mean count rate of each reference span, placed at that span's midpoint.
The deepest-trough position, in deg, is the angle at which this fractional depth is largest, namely 229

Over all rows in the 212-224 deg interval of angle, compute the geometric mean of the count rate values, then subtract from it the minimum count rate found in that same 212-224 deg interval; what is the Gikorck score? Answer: 12.0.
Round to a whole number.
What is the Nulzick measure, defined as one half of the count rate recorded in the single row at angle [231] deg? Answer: 153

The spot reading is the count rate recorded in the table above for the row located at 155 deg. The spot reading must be 309.4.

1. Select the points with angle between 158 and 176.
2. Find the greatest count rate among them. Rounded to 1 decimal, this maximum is 305.7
